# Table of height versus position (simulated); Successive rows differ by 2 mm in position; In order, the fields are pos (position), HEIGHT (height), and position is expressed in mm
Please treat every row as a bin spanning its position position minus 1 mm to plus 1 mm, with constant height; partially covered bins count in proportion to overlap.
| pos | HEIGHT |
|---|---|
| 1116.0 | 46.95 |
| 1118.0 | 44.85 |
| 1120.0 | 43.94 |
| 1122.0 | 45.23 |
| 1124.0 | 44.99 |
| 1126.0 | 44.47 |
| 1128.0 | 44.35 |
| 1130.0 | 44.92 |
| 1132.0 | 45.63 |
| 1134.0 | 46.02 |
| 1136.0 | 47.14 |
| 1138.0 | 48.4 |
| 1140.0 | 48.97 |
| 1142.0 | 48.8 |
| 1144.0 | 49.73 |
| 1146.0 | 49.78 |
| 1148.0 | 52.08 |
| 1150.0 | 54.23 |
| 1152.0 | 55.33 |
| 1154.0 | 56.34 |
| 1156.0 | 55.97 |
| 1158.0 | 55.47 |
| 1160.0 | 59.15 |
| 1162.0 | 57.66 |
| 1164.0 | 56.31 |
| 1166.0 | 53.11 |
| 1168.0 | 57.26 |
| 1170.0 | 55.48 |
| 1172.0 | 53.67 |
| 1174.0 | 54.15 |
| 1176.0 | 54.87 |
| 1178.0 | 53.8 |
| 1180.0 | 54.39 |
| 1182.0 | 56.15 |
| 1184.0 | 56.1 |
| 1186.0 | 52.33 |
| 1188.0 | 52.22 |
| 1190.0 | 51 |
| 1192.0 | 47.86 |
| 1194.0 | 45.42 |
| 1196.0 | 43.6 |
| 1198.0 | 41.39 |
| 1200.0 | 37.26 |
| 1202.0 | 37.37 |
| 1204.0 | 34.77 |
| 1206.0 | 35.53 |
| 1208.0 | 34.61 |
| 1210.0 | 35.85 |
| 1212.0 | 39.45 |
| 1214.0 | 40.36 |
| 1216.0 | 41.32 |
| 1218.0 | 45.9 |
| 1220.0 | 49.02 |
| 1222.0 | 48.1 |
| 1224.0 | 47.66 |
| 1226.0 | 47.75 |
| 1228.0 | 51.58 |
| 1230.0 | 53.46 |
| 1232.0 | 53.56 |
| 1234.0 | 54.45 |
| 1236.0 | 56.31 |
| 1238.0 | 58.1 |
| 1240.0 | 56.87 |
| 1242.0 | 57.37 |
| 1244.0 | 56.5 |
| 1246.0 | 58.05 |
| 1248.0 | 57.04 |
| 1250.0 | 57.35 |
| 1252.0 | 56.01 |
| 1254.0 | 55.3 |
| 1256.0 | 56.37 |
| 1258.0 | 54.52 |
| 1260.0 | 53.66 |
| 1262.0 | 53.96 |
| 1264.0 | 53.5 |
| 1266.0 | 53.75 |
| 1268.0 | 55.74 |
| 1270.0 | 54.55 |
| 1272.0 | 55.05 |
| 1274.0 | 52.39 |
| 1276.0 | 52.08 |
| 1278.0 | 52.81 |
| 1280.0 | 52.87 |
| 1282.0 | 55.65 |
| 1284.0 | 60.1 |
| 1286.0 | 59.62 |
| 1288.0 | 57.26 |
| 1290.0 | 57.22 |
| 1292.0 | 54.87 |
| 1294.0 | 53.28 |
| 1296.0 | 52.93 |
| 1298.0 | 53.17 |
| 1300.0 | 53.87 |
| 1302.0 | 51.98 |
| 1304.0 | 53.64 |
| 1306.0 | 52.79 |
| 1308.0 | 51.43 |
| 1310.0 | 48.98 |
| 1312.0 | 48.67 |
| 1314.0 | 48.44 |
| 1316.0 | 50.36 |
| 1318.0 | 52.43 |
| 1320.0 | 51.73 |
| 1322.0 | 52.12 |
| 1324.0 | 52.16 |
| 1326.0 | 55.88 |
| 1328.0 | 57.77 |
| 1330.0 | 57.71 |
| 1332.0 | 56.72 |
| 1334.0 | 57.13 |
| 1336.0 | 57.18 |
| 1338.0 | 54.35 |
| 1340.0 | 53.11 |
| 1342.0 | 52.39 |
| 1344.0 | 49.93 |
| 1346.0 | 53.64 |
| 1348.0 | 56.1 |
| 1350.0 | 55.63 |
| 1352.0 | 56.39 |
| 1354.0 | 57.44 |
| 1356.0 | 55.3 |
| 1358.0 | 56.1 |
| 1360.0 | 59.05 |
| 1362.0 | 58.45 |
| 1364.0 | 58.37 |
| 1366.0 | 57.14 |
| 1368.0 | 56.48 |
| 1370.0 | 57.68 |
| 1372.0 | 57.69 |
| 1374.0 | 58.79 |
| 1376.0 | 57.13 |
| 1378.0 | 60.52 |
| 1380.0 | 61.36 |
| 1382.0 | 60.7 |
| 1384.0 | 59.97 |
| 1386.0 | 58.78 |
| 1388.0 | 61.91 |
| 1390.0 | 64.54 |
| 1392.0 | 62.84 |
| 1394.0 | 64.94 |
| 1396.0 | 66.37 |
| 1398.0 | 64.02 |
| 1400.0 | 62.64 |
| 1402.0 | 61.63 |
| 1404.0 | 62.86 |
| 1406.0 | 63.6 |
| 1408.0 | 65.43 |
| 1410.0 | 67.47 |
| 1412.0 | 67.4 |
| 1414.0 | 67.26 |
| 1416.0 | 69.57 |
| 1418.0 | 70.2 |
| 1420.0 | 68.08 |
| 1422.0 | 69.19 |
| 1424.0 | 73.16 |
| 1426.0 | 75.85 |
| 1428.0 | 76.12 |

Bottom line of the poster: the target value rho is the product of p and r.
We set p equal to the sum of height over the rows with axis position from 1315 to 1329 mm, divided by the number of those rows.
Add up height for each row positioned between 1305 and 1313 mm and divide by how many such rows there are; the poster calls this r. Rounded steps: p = 53.2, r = 50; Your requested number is 2685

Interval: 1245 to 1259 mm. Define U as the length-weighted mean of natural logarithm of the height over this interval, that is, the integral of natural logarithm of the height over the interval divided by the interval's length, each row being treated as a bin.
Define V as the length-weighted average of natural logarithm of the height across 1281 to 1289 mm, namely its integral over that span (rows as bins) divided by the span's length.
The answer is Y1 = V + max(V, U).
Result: 8.13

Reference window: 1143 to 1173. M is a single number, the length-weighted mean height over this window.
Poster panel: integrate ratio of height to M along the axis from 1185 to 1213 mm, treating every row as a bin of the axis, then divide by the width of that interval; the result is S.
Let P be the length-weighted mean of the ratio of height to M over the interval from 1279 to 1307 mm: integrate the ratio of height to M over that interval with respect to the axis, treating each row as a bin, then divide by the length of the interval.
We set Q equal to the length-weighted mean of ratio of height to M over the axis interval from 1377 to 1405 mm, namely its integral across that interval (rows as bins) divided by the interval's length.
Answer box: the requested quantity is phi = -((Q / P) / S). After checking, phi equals -1.5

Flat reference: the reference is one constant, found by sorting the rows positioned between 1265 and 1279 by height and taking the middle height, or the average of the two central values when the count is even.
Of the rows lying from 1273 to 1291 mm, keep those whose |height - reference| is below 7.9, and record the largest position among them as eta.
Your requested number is 1290.0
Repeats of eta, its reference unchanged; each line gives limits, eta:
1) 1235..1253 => 1252.0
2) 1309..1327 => 1326.0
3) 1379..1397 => 1386.0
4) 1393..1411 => 1402.0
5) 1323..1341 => 1340.0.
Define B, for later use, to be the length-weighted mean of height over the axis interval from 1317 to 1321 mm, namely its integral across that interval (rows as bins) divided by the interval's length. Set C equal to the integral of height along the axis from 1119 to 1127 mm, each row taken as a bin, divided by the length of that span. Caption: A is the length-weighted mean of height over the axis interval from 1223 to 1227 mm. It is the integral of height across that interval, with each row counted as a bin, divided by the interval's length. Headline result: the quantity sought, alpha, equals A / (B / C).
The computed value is 41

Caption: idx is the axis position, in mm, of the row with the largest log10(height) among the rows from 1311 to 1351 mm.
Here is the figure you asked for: 1328.0 mm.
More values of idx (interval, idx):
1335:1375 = 1360.0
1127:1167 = 1160.0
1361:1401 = 1396.0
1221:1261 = 1238.0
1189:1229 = 1228.0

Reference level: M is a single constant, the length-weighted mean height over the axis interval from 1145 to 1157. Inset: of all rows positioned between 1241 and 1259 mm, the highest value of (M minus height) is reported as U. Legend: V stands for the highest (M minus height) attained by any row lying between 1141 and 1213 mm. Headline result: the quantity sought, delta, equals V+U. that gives 19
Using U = -1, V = 19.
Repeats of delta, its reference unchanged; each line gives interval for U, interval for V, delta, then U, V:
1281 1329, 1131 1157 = 14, 6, 8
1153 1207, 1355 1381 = 18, 19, -1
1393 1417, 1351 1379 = -9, -8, -1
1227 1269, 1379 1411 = -2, 2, -5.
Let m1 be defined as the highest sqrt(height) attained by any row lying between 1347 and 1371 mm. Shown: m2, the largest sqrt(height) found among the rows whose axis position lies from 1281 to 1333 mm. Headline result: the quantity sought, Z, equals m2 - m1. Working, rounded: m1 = 7.68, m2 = 7.75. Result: 0.07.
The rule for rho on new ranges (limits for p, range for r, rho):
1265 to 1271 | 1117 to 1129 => 2441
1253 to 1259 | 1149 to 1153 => 3035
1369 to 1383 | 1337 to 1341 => 3177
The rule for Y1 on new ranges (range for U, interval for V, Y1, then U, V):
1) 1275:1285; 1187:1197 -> 7.87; 4.00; 3.87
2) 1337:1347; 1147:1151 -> 7.95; 3.96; 3.97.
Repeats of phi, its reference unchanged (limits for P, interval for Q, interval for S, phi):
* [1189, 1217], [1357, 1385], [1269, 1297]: -1.4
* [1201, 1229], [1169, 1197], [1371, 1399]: -1.1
